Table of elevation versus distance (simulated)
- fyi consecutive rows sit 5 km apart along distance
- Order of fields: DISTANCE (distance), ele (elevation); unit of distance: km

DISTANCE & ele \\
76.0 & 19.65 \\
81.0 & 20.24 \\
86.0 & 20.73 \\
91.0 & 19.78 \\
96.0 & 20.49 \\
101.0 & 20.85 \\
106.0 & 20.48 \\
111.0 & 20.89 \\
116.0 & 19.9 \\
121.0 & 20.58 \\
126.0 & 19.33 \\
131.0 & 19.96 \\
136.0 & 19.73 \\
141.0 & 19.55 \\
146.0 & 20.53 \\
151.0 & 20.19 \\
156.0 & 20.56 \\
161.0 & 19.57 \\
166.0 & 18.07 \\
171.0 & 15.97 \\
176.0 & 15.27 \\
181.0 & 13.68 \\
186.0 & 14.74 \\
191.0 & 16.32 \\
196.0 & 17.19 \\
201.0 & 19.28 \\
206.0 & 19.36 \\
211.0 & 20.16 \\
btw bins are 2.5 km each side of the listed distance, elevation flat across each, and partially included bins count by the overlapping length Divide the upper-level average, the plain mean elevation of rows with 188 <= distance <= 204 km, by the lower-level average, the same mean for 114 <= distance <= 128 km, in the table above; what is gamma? 0.88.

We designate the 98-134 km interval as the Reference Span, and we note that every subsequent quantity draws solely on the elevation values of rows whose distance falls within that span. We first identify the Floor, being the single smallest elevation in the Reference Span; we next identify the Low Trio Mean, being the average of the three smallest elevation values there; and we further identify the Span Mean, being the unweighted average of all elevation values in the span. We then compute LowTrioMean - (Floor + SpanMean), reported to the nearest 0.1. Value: -19.9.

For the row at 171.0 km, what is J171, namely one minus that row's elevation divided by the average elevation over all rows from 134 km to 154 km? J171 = 0.202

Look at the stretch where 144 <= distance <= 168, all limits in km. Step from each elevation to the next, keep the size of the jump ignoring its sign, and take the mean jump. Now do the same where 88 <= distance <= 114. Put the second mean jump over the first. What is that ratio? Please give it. 0.58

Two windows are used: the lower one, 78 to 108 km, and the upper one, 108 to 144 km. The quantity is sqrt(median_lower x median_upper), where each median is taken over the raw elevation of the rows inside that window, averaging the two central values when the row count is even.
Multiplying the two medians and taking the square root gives 20.2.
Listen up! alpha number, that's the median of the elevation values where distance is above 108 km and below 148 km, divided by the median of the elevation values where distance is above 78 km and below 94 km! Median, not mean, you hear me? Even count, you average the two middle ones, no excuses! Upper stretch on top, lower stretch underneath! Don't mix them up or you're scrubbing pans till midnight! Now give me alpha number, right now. 0.98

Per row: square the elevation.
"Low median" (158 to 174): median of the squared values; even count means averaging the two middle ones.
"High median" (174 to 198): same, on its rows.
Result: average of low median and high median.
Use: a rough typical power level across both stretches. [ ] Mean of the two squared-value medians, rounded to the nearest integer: 280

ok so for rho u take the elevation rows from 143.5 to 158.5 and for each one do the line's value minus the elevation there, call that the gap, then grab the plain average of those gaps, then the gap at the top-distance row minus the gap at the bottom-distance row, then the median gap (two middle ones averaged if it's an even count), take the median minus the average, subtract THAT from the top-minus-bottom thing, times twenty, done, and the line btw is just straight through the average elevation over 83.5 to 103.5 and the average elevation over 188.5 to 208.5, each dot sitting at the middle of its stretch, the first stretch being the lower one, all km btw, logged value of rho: -5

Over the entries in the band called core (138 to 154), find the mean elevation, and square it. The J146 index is 404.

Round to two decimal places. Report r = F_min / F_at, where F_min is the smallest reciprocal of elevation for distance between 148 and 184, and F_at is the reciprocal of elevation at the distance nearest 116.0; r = 0.97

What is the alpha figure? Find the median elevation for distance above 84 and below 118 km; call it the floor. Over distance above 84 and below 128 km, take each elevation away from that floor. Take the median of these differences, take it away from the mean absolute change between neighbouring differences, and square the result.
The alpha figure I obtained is 0.5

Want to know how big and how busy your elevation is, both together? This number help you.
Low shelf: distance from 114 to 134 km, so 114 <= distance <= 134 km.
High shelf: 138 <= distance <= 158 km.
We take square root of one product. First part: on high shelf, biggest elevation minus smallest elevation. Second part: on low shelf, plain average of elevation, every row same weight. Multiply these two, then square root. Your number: 4.5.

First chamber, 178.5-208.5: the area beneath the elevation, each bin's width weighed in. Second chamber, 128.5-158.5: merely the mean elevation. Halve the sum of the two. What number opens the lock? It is 261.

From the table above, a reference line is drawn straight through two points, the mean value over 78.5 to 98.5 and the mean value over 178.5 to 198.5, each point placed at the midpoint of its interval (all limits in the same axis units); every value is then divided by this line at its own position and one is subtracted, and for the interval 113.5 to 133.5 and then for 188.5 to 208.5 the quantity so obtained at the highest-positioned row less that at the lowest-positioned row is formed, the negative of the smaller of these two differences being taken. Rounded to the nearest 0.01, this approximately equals -0.04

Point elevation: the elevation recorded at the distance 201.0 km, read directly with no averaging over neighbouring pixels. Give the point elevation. 19.28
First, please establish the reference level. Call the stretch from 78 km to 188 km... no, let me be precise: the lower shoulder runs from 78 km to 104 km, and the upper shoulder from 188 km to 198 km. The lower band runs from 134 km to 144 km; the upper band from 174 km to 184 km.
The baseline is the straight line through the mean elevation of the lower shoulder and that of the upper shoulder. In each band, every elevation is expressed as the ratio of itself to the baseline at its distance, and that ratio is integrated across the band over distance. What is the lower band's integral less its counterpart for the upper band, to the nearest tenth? 2.1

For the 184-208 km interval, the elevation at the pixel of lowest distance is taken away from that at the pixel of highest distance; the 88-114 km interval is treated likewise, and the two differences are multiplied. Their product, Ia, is 5.1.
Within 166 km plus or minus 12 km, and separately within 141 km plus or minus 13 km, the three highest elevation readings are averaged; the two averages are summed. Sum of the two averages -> 39.6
